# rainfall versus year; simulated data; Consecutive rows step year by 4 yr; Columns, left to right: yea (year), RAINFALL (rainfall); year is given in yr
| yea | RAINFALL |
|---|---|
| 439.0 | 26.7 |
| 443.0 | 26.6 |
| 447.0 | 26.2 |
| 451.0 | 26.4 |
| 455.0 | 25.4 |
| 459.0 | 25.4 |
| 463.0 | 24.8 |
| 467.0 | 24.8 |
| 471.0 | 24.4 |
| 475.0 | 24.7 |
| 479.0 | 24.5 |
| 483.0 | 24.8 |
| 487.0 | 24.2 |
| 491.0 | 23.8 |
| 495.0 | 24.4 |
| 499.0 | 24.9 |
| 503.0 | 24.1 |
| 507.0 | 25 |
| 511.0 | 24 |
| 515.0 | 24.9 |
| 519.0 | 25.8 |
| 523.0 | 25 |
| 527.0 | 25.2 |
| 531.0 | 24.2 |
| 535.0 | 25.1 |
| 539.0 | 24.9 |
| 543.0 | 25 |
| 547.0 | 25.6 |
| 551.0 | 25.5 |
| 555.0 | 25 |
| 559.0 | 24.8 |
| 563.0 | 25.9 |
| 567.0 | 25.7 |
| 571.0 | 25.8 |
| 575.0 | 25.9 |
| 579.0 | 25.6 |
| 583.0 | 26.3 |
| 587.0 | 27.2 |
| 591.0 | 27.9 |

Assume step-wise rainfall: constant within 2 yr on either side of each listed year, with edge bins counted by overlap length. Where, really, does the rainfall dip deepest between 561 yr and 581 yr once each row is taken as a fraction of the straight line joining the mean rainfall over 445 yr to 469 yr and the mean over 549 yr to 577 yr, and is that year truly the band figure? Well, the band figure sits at 579.0 yr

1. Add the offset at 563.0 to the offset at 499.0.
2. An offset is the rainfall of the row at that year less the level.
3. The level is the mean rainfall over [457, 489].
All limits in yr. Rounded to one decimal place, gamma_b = 1.4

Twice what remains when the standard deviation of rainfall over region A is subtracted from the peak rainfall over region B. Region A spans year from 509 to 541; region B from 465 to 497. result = 48.5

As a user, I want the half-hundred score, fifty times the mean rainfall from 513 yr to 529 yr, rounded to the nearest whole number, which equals 1261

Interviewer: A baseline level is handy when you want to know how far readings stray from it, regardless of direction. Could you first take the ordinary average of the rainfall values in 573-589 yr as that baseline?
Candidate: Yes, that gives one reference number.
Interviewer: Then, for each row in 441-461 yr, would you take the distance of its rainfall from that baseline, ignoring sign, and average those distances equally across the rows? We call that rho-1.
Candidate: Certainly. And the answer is 0.45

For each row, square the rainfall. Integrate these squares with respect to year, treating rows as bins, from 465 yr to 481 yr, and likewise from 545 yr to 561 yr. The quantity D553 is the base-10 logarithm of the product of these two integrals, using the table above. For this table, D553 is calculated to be 7.99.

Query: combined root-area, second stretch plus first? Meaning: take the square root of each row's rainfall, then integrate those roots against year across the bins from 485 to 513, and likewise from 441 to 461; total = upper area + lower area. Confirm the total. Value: 240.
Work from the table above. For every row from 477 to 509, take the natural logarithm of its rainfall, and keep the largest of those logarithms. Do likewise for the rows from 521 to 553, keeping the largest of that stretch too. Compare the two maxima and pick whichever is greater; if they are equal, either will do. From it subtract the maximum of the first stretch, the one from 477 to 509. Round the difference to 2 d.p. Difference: 0.02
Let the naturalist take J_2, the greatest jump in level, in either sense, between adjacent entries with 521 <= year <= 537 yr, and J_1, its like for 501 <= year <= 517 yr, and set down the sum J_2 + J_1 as 2.00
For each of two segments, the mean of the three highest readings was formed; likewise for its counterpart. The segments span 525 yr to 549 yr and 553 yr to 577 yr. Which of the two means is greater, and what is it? 25.9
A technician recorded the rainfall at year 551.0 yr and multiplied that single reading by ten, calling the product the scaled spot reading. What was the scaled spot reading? 255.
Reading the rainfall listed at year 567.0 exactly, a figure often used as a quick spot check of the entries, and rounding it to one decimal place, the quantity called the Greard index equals 25.7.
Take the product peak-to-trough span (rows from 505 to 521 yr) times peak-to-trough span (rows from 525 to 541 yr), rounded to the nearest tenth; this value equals 1.8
